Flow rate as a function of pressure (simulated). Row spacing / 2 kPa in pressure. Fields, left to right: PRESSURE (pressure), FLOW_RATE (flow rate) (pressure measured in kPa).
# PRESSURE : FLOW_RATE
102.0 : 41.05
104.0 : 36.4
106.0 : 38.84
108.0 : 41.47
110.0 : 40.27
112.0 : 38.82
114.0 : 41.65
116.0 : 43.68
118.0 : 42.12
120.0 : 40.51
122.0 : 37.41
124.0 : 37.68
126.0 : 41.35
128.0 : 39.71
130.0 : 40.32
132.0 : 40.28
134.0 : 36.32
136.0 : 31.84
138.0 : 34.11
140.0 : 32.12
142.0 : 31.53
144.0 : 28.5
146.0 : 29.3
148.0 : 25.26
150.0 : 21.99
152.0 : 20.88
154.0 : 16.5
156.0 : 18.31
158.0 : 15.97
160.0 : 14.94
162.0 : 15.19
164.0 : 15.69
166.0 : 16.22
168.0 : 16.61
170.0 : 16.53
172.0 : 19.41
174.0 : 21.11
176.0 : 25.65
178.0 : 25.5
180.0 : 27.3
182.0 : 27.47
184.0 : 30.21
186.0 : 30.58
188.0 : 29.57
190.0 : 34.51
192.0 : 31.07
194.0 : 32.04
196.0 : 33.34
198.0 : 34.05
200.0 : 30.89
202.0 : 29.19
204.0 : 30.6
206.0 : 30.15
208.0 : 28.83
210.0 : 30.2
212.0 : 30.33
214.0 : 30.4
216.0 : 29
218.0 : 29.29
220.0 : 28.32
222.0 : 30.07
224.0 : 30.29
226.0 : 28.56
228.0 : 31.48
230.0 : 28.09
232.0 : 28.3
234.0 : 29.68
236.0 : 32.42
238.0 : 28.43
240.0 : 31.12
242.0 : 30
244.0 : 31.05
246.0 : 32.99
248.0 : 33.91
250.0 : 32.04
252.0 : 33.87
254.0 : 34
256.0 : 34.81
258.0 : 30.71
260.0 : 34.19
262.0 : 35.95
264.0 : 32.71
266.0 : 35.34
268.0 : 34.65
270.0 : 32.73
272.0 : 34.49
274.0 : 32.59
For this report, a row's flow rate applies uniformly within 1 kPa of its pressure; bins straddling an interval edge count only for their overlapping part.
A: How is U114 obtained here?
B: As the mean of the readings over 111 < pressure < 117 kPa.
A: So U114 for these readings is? 41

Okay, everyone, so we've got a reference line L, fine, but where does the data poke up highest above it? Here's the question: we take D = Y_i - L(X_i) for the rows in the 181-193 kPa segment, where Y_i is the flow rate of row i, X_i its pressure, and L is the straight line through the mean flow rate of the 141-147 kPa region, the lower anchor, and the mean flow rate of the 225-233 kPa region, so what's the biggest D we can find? 5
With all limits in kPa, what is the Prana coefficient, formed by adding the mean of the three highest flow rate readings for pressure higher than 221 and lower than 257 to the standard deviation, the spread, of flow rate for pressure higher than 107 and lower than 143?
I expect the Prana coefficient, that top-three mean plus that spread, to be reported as 38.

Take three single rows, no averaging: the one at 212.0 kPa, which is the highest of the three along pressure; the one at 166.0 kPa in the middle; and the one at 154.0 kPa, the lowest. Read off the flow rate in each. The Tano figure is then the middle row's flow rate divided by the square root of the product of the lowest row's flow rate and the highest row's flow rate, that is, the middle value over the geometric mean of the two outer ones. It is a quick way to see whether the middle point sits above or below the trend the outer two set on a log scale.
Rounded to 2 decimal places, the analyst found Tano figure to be 0.73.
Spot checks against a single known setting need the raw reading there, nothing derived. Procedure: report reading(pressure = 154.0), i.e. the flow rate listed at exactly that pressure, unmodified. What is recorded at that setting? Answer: 16.5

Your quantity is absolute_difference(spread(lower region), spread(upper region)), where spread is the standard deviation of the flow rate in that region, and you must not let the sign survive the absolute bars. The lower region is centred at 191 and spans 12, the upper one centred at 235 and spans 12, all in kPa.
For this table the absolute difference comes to 0.1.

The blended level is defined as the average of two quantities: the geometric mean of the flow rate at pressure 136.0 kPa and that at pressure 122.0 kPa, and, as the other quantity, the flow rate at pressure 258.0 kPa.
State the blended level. 32.6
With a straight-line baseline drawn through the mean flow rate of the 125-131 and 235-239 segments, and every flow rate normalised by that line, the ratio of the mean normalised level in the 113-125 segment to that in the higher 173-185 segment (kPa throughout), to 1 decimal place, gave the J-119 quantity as 1.3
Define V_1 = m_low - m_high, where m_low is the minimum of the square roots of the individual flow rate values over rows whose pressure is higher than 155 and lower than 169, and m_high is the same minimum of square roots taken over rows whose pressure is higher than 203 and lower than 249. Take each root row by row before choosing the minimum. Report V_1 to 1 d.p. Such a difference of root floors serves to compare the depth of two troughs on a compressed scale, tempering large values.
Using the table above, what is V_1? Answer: -1.4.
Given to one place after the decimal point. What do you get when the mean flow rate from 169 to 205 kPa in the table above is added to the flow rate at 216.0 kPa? 57.3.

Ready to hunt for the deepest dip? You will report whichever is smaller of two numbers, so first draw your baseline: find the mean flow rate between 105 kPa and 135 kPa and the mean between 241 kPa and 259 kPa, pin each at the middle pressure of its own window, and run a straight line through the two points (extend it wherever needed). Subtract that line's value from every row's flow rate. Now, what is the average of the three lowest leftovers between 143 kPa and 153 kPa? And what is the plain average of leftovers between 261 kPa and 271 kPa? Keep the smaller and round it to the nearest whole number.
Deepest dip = -16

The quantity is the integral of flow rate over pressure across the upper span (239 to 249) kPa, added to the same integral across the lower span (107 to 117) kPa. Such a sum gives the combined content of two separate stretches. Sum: 730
